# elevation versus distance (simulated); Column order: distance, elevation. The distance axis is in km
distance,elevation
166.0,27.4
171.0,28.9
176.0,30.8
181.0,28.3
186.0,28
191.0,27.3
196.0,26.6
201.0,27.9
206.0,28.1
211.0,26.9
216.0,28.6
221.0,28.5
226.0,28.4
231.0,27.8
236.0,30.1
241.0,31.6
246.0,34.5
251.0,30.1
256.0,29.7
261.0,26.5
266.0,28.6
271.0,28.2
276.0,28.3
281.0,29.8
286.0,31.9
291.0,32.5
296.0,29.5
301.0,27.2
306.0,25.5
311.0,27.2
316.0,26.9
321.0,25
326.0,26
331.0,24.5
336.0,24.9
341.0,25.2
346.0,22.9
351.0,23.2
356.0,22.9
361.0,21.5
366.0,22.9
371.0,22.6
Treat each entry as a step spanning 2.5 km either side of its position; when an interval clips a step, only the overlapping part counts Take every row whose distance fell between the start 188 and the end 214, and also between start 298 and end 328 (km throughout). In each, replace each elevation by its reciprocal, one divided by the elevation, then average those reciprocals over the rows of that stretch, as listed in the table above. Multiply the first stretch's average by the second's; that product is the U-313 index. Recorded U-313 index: 0.0014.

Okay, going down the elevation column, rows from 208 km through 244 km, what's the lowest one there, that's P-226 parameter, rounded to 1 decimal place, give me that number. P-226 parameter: 26.9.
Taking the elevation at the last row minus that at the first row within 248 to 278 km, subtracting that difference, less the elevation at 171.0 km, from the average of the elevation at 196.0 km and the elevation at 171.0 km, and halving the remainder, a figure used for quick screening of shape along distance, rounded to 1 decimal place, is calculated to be 29.2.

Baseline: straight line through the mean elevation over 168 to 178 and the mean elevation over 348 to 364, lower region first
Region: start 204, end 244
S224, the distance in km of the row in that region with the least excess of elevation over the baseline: 211.0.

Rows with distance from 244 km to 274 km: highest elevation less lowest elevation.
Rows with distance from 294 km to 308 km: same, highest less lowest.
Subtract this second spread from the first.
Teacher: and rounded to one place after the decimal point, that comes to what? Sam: 4.0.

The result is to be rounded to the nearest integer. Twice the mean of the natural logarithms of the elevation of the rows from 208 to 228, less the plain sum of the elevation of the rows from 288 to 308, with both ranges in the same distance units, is -108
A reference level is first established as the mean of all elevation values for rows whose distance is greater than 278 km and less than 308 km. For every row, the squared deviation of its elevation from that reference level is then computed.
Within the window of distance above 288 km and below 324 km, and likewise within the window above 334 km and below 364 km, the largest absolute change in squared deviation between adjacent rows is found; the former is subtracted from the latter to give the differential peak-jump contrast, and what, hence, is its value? 12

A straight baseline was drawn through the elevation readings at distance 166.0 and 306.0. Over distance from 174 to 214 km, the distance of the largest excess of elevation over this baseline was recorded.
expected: 176.0 km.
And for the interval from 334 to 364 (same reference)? 341.0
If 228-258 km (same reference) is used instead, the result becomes 246.0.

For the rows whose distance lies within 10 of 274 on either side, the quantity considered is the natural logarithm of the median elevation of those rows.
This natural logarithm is 3.35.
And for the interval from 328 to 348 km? 3.21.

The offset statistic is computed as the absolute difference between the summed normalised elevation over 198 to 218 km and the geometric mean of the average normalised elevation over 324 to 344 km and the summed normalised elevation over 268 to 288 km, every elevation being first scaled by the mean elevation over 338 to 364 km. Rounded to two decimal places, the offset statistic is 2.46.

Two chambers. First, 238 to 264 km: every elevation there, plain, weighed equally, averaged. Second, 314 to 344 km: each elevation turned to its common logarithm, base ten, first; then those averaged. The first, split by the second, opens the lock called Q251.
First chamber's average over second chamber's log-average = 21.7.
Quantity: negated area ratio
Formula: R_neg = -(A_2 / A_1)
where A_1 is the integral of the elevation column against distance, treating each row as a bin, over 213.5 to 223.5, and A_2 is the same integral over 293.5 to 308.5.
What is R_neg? -1.44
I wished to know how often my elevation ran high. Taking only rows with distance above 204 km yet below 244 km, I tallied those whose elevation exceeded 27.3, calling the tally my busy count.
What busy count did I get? 7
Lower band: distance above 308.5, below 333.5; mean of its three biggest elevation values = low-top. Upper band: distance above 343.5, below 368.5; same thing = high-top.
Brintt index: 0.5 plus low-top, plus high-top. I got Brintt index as 50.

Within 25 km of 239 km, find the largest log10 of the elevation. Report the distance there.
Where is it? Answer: 246.0 km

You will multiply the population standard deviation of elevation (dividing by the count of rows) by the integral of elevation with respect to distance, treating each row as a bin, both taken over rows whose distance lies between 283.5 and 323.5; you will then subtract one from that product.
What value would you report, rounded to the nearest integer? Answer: 2960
